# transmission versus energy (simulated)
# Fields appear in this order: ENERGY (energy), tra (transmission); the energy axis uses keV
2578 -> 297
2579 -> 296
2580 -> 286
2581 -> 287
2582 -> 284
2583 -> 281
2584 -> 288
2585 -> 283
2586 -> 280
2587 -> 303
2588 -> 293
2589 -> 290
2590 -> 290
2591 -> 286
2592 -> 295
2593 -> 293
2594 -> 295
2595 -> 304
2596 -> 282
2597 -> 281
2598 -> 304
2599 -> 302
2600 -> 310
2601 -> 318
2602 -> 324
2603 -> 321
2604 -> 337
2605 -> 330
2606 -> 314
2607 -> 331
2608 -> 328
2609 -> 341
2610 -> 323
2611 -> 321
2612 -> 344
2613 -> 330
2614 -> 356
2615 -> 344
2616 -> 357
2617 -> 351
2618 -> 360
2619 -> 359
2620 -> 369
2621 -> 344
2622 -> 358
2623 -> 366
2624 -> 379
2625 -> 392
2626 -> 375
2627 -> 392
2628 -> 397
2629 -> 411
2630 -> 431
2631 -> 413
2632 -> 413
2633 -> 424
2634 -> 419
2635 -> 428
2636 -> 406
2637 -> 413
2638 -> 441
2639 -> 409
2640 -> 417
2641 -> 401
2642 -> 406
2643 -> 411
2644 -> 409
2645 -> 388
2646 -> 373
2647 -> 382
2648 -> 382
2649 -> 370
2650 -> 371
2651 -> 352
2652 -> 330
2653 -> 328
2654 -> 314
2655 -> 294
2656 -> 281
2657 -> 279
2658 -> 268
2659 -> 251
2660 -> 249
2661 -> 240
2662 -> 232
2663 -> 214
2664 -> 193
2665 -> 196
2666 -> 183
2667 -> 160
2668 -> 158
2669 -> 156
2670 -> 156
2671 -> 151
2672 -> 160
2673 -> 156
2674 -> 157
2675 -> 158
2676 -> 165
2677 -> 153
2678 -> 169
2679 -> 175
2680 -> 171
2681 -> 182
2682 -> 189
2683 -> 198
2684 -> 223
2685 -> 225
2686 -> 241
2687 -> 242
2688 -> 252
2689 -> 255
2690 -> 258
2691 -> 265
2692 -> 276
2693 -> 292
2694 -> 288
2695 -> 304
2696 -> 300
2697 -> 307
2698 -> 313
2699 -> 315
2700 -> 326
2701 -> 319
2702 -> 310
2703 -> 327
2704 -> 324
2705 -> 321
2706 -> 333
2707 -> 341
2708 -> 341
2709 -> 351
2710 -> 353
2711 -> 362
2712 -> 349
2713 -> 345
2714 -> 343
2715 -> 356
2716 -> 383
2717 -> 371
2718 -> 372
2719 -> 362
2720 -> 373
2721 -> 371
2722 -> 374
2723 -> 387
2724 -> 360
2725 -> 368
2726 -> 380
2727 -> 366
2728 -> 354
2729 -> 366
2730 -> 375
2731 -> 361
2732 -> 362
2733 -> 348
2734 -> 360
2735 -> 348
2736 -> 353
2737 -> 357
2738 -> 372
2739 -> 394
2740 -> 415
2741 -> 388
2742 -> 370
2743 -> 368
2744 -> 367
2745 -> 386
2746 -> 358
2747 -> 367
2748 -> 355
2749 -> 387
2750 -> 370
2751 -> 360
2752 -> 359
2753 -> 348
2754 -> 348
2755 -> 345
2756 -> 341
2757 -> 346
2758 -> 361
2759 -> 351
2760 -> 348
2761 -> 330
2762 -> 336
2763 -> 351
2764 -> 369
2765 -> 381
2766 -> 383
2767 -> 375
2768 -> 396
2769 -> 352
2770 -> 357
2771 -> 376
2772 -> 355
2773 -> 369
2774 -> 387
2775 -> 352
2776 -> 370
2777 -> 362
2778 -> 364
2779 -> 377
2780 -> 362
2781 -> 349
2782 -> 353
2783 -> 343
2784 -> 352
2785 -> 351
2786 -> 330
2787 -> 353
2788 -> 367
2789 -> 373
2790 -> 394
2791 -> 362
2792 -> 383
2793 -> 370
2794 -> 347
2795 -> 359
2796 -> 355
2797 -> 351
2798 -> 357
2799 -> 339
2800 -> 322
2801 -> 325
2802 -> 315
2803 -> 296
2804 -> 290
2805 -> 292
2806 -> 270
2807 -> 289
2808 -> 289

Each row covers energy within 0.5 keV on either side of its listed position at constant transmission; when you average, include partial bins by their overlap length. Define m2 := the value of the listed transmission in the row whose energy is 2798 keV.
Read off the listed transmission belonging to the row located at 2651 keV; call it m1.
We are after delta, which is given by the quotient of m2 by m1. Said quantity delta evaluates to 1.01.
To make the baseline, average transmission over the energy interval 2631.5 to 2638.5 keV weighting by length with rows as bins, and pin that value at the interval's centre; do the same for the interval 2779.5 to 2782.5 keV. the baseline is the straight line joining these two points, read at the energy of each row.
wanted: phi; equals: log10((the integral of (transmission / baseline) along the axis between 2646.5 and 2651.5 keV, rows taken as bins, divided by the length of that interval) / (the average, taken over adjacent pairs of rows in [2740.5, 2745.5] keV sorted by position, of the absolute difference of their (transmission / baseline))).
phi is 1.53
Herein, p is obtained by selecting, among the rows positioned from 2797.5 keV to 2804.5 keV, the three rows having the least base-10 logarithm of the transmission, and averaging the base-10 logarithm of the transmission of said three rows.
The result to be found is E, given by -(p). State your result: -2.48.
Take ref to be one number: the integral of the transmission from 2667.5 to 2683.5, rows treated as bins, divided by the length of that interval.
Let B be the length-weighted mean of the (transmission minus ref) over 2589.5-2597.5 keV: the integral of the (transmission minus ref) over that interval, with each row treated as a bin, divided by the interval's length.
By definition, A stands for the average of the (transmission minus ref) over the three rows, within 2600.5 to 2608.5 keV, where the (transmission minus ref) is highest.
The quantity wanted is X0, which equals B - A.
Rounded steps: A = 167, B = 125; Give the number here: -42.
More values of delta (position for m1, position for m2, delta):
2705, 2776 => 1.15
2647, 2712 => 0.91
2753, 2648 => 1.10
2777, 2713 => 0.95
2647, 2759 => 0.92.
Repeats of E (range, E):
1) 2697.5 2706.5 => -2.50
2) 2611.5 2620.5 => -2.53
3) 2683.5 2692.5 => -2.36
